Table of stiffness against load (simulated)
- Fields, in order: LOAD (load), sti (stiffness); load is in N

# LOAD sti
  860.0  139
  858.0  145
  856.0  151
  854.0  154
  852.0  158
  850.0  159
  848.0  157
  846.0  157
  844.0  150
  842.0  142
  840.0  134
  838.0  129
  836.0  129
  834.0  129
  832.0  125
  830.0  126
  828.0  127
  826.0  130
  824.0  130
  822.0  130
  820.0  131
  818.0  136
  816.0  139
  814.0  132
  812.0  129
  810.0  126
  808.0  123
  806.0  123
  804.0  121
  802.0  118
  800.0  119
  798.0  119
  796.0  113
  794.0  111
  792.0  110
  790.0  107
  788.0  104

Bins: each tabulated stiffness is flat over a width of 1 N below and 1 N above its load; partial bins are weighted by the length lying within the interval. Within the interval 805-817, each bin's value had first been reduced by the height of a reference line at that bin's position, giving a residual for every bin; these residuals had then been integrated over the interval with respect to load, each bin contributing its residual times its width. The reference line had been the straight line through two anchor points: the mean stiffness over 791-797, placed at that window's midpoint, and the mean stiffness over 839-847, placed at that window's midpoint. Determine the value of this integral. 65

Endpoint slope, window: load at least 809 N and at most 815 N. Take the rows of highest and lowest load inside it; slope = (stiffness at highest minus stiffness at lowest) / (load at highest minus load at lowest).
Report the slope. 1.5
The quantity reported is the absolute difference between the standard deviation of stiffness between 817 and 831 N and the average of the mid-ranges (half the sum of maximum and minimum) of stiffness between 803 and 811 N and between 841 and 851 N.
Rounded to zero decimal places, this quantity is 134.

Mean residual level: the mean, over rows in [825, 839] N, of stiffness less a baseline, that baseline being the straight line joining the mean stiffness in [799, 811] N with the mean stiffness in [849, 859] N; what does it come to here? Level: -11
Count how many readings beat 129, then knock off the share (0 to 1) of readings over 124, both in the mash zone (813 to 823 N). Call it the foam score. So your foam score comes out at 4.0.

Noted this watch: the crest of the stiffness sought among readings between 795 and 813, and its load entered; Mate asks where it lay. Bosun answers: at 812.0 N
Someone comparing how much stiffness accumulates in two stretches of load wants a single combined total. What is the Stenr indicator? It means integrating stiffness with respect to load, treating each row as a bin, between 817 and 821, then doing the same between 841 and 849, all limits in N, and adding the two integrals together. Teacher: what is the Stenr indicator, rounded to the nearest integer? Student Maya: 1746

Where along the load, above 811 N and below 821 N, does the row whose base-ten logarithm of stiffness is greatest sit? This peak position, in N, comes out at 816.0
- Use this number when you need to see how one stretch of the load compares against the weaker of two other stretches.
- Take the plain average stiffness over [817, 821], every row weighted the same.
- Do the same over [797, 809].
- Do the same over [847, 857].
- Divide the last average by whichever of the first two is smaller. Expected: 1.29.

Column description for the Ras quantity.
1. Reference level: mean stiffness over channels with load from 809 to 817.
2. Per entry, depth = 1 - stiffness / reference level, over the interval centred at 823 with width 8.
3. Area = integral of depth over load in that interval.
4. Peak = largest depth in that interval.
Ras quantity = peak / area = 0.15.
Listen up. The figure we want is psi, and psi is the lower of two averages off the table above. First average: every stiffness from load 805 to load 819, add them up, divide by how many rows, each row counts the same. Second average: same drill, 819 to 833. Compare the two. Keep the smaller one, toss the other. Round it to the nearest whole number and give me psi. 128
